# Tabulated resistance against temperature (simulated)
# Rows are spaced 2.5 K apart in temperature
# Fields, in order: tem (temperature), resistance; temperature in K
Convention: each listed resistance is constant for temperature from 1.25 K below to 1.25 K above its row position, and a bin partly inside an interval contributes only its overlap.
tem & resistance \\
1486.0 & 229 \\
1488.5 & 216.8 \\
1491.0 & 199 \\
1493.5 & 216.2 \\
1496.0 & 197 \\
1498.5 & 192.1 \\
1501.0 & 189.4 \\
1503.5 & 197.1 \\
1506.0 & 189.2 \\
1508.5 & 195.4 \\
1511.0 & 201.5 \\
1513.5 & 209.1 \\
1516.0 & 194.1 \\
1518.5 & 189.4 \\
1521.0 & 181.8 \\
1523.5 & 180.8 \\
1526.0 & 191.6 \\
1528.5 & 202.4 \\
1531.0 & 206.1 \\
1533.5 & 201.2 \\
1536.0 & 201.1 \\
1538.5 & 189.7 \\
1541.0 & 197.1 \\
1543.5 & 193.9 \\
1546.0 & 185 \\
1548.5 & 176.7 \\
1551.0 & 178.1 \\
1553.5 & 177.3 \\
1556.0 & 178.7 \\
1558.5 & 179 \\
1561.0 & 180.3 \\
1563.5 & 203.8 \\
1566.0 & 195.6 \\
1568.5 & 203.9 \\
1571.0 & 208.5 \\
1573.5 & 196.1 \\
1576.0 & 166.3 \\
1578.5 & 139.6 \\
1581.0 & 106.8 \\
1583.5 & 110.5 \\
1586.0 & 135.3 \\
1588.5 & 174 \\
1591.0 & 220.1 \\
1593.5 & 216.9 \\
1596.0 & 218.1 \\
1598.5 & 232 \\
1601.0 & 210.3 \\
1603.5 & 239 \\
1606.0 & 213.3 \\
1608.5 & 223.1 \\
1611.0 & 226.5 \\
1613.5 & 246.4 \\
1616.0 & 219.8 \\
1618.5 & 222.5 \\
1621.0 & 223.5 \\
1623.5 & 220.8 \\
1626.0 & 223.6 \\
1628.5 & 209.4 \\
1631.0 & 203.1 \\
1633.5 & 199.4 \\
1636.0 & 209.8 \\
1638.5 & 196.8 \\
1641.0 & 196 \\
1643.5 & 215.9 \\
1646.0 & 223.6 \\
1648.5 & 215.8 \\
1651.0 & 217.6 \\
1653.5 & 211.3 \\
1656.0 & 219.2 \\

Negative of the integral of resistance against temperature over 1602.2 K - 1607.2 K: -1131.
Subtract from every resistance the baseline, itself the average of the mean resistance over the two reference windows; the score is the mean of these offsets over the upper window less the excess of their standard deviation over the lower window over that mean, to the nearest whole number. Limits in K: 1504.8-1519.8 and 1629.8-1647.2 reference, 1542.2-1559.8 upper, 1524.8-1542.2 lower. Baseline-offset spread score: -46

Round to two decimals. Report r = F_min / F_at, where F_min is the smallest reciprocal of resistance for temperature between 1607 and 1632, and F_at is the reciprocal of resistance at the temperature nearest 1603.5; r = 0.97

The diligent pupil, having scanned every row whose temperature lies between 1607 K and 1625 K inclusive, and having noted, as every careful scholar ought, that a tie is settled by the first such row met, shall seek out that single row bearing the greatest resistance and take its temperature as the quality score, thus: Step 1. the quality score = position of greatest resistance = 1613.5 K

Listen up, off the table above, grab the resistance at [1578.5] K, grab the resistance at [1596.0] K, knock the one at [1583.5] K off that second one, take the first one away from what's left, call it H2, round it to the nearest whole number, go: -32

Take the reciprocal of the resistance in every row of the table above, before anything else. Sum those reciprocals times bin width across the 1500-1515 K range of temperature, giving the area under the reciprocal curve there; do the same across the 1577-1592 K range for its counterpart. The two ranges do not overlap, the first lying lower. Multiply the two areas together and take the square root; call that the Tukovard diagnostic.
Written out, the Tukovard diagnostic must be 0.091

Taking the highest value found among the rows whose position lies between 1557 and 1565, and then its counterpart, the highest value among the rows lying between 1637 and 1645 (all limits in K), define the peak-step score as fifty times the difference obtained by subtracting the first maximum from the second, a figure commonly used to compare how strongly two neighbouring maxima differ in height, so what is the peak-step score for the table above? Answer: 605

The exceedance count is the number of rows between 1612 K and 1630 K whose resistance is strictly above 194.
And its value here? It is 7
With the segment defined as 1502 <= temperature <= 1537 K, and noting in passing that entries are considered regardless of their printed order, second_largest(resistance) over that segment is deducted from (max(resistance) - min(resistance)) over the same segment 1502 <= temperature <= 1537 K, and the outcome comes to -178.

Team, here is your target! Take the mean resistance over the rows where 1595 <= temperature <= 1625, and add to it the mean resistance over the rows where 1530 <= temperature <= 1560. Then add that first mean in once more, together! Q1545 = 638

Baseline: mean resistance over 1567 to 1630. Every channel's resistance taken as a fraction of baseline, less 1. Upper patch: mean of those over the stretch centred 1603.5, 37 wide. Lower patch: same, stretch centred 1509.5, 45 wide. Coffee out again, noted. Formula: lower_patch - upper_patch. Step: -0.09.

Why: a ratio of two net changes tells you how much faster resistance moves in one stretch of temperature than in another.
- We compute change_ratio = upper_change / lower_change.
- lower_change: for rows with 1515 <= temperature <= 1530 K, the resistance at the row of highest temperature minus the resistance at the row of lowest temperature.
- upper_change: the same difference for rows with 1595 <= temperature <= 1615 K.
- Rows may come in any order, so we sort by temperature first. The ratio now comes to 3.41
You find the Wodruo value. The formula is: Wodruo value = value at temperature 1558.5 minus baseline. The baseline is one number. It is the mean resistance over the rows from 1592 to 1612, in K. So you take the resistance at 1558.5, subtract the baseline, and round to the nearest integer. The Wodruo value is -43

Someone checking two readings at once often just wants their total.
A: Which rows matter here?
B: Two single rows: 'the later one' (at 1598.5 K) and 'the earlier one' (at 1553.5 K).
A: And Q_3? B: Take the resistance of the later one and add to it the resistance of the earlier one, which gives 409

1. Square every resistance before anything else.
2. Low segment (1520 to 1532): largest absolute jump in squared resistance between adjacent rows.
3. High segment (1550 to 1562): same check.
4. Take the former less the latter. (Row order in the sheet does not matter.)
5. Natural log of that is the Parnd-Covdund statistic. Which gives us 8.23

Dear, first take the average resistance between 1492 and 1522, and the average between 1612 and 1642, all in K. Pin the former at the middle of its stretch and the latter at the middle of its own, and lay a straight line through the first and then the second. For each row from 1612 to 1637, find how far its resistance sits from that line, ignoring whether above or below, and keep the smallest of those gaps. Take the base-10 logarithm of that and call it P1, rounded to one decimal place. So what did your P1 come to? 0.7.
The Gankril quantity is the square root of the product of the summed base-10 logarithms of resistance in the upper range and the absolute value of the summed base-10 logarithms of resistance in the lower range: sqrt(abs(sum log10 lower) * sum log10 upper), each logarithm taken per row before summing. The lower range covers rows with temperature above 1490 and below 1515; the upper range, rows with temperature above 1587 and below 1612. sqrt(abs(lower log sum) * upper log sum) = 23.2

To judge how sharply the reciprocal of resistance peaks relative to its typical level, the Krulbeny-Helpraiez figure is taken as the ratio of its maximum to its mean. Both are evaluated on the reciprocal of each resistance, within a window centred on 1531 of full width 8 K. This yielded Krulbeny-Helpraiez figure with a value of 1.01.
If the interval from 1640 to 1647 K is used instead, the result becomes 1.08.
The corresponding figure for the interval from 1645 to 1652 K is 1.01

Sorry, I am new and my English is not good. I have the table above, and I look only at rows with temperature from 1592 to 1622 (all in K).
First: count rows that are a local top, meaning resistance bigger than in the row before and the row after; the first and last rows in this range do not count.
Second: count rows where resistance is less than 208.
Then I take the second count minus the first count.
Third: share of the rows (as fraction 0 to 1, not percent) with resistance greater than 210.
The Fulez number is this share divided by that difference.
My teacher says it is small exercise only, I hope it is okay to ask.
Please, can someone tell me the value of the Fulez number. -0.333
